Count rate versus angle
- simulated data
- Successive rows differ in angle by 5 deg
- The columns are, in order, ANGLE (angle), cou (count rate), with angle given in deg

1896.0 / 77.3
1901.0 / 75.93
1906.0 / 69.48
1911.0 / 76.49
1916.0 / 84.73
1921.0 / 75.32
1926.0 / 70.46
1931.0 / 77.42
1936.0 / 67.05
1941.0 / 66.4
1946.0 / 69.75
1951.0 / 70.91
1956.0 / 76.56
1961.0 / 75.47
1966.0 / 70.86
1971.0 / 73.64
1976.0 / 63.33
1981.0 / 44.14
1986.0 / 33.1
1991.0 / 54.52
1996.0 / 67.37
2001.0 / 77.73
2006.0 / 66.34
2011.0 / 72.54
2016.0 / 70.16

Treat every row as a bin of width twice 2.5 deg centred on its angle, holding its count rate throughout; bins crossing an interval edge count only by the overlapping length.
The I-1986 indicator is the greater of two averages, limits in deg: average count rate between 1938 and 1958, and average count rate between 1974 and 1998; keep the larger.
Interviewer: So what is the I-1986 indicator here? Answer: 71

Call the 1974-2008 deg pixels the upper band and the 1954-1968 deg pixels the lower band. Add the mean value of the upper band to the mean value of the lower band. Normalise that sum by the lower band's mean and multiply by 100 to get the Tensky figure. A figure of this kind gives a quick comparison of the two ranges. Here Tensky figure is 178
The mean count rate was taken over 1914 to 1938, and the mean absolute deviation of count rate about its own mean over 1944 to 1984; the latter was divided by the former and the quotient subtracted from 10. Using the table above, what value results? 9.90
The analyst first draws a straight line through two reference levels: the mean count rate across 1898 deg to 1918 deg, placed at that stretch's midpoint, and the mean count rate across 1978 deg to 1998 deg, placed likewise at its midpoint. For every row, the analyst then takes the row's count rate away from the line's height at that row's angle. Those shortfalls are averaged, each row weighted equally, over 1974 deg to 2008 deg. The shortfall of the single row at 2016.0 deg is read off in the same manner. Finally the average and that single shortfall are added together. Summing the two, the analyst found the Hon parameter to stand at -39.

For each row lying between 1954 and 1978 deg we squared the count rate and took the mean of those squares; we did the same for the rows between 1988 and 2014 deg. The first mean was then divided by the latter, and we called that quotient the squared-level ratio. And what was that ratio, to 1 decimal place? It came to 1.1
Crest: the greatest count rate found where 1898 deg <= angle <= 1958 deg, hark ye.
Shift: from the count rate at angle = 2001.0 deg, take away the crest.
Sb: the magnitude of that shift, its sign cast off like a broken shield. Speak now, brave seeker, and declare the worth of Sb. 7.0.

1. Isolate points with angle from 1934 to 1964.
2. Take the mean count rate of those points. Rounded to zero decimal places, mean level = 71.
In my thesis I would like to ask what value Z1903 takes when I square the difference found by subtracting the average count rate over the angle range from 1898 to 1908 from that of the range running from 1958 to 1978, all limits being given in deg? 4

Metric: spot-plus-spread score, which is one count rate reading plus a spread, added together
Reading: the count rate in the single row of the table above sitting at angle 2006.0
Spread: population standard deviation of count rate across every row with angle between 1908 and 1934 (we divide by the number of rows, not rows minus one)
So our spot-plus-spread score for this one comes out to 70.9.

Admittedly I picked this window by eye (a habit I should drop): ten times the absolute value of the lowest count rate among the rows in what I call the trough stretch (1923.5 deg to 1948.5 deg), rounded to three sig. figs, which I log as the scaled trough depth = 664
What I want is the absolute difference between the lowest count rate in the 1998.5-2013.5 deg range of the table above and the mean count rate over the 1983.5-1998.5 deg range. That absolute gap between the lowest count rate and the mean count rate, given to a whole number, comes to 15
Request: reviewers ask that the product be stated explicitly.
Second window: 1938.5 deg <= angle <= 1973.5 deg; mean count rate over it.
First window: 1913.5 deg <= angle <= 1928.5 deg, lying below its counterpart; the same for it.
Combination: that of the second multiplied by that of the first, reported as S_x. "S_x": 5528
